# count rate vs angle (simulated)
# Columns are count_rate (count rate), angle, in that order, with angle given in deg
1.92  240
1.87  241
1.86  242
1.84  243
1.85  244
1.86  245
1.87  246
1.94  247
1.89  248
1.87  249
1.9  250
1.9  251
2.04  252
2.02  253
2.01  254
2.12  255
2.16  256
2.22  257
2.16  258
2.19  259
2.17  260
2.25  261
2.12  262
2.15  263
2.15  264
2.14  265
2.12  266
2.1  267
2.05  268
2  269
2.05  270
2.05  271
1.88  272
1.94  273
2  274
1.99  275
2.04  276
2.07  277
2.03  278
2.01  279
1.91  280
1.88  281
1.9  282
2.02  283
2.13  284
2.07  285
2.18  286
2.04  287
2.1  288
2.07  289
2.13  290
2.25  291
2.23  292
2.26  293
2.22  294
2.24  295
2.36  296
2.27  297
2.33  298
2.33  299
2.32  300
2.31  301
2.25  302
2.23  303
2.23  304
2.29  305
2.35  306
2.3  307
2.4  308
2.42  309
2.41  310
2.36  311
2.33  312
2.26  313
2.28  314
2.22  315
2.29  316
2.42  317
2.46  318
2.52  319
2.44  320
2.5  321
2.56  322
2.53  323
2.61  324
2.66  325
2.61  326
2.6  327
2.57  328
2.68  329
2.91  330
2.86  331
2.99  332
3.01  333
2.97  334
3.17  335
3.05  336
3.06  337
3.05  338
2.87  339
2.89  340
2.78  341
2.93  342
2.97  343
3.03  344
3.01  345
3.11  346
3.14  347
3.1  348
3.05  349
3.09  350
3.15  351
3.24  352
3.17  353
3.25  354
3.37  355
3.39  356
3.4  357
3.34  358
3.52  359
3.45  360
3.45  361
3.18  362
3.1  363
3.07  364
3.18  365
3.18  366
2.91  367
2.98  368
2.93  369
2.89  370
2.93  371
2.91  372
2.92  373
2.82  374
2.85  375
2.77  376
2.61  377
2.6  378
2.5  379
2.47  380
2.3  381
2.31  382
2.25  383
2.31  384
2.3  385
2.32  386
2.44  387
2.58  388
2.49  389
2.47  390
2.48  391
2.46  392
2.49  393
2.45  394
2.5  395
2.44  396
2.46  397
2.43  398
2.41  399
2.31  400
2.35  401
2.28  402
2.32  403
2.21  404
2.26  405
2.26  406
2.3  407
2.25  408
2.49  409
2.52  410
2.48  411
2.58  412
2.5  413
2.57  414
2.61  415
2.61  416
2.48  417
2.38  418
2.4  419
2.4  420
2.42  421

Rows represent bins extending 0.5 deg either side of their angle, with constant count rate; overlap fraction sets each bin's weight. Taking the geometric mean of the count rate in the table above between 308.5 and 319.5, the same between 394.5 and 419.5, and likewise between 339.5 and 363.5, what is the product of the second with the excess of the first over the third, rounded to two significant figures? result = -1.9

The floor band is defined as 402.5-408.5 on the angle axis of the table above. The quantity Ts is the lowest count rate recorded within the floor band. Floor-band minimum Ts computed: 2.21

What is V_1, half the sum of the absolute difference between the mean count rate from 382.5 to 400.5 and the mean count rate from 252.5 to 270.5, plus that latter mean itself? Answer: 1.2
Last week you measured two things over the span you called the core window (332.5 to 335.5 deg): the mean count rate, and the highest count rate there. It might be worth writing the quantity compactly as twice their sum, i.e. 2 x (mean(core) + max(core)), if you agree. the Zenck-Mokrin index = 12.4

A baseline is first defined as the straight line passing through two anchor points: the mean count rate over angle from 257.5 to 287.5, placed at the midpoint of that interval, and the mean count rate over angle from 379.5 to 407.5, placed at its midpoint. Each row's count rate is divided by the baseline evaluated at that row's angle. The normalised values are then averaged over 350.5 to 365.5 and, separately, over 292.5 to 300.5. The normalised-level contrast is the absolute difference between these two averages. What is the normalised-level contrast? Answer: 0.4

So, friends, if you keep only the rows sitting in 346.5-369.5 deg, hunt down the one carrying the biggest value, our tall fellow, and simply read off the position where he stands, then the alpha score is 359 deg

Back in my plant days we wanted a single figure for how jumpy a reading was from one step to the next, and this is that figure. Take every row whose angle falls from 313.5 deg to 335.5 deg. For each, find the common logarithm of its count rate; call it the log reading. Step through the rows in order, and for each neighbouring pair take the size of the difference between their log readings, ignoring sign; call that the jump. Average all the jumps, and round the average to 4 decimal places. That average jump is 0.0124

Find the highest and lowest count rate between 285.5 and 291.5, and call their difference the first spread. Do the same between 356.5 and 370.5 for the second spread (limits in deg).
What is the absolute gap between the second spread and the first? 0.42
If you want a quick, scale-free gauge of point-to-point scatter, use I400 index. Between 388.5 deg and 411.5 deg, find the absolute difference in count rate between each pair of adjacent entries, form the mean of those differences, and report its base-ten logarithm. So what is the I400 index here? -1.30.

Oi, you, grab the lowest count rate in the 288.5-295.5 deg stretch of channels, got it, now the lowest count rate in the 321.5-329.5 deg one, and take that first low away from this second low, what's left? 0.5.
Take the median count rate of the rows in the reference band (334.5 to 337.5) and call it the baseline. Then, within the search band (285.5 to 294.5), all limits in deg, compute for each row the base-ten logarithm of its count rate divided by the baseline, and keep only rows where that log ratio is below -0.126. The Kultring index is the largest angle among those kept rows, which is 294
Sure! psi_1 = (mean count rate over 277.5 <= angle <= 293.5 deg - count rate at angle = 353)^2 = 1.2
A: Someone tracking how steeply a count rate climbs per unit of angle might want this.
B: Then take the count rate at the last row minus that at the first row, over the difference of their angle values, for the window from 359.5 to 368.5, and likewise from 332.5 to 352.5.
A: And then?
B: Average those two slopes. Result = -0.023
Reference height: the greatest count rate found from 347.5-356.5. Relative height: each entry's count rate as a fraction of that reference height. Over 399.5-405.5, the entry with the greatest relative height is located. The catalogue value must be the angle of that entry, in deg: 401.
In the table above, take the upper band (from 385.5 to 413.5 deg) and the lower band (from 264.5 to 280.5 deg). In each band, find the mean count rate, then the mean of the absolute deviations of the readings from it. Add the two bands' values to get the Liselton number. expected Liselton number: 0.145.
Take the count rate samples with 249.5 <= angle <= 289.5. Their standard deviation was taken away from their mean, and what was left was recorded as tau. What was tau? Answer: 2.0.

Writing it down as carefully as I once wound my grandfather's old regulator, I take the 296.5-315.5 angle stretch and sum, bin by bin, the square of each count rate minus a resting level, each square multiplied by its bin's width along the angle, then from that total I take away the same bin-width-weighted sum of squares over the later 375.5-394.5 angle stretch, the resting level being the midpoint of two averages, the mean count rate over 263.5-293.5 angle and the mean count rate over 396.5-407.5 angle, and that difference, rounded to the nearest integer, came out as -1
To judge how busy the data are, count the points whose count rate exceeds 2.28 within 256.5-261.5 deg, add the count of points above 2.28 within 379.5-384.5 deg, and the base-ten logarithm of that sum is 0.602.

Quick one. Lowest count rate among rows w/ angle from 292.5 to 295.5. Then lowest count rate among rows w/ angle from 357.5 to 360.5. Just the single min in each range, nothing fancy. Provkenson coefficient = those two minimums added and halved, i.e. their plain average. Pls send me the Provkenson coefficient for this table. 2.78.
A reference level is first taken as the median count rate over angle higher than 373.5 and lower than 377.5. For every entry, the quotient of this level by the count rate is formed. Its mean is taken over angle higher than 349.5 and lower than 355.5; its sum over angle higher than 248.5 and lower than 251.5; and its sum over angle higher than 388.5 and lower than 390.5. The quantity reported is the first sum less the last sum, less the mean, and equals 1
